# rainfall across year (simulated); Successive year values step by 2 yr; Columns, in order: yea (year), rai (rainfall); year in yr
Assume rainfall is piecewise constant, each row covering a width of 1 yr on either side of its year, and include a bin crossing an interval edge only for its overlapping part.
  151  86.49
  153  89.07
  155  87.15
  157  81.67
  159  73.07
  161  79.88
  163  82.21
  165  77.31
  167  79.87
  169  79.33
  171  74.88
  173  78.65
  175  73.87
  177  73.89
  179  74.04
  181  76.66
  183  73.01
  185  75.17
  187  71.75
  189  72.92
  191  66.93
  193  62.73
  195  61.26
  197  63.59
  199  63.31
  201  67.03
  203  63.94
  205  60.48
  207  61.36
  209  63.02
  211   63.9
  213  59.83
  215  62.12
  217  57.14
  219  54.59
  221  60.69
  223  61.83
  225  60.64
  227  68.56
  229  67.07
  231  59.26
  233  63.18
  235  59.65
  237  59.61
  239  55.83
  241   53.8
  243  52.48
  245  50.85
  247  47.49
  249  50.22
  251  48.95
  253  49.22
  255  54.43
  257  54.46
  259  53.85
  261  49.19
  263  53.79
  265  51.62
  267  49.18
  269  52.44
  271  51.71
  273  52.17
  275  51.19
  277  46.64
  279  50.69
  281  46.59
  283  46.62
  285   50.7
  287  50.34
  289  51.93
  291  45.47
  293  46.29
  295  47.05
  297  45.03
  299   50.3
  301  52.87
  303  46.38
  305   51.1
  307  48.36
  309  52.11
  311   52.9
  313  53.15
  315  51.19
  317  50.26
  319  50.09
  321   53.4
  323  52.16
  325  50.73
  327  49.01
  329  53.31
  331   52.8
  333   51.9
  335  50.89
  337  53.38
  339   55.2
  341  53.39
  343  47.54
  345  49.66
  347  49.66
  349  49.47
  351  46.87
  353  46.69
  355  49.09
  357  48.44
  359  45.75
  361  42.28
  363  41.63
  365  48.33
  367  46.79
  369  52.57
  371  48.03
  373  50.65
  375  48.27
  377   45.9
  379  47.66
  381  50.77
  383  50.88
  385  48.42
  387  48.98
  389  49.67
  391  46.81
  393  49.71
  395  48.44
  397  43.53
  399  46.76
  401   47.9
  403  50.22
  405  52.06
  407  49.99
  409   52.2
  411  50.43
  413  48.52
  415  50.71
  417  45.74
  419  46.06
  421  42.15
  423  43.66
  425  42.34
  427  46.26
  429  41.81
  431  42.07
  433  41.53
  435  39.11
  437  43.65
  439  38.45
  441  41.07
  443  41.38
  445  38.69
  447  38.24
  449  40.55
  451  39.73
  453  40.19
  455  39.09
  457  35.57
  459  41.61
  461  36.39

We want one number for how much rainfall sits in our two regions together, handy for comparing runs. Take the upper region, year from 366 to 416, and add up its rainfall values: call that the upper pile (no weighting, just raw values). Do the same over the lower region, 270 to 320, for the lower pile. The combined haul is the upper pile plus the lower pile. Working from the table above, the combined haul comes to 2467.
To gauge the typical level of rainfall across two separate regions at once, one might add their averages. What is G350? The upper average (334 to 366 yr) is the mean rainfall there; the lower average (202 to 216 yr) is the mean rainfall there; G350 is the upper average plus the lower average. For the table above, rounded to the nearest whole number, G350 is 111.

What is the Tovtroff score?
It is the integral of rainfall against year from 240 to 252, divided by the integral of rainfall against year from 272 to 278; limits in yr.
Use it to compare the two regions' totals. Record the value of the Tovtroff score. 2.0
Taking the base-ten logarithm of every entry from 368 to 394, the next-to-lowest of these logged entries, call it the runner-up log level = 1.67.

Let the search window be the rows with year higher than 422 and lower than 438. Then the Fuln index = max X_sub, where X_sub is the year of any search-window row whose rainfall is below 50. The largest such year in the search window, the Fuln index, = 437 yr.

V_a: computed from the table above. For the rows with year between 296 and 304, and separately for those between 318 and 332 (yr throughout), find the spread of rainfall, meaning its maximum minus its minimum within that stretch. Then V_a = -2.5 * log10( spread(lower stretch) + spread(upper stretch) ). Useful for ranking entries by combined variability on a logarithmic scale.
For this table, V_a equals -2.7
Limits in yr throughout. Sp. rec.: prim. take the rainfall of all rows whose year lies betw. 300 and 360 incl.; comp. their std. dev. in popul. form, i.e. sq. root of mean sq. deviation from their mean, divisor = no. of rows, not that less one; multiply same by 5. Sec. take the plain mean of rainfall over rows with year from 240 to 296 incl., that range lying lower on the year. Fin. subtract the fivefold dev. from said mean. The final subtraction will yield 38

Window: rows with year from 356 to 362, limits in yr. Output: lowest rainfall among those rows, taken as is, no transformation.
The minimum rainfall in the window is 42.28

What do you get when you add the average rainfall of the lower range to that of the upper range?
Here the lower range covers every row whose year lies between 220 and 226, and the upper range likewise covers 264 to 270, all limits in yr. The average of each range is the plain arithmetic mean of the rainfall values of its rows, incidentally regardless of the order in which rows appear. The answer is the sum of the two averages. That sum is 112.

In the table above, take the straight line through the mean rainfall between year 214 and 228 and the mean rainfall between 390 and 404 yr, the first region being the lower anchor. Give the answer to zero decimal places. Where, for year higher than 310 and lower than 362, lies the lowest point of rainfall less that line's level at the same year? 361 yr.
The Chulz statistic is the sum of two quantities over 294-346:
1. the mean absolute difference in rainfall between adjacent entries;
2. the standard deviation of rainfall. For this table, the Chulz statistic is 4.9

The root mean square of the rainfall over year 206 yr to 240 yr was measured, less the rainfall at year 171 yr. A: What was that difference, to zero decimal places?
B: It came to -14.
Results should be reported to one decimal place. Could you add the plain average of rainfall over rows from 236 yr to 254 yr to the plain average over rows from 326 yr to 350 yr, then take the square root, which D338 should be 10.2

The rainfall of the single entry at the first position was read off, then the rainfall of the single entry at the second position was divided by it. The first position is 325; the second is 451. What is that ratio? 0.78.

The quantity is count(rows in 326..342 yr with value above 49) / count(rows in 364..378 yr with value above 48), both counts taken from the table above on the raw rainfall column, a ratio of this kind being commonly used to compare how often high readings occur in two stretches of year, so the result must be 1.6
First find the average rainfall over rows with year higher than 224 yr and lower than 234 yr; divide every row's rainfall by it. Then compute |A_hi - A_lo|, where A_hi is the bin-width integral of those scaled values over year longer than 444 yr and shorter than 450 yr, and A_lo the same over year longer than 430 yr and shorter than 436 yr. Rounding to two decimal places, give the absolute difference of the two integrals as 0.16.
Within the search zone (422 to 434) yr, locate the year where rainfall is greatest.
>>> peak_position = 427 yr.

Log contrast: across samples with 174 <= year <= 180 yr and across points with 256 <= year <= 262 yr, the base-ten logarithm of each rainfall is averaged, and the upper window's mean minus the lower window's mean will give -0.15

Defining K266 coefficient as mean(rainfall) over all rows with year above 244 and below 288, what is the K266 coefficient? 51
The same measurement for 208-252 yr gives 58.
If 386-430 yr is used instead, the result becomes 47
